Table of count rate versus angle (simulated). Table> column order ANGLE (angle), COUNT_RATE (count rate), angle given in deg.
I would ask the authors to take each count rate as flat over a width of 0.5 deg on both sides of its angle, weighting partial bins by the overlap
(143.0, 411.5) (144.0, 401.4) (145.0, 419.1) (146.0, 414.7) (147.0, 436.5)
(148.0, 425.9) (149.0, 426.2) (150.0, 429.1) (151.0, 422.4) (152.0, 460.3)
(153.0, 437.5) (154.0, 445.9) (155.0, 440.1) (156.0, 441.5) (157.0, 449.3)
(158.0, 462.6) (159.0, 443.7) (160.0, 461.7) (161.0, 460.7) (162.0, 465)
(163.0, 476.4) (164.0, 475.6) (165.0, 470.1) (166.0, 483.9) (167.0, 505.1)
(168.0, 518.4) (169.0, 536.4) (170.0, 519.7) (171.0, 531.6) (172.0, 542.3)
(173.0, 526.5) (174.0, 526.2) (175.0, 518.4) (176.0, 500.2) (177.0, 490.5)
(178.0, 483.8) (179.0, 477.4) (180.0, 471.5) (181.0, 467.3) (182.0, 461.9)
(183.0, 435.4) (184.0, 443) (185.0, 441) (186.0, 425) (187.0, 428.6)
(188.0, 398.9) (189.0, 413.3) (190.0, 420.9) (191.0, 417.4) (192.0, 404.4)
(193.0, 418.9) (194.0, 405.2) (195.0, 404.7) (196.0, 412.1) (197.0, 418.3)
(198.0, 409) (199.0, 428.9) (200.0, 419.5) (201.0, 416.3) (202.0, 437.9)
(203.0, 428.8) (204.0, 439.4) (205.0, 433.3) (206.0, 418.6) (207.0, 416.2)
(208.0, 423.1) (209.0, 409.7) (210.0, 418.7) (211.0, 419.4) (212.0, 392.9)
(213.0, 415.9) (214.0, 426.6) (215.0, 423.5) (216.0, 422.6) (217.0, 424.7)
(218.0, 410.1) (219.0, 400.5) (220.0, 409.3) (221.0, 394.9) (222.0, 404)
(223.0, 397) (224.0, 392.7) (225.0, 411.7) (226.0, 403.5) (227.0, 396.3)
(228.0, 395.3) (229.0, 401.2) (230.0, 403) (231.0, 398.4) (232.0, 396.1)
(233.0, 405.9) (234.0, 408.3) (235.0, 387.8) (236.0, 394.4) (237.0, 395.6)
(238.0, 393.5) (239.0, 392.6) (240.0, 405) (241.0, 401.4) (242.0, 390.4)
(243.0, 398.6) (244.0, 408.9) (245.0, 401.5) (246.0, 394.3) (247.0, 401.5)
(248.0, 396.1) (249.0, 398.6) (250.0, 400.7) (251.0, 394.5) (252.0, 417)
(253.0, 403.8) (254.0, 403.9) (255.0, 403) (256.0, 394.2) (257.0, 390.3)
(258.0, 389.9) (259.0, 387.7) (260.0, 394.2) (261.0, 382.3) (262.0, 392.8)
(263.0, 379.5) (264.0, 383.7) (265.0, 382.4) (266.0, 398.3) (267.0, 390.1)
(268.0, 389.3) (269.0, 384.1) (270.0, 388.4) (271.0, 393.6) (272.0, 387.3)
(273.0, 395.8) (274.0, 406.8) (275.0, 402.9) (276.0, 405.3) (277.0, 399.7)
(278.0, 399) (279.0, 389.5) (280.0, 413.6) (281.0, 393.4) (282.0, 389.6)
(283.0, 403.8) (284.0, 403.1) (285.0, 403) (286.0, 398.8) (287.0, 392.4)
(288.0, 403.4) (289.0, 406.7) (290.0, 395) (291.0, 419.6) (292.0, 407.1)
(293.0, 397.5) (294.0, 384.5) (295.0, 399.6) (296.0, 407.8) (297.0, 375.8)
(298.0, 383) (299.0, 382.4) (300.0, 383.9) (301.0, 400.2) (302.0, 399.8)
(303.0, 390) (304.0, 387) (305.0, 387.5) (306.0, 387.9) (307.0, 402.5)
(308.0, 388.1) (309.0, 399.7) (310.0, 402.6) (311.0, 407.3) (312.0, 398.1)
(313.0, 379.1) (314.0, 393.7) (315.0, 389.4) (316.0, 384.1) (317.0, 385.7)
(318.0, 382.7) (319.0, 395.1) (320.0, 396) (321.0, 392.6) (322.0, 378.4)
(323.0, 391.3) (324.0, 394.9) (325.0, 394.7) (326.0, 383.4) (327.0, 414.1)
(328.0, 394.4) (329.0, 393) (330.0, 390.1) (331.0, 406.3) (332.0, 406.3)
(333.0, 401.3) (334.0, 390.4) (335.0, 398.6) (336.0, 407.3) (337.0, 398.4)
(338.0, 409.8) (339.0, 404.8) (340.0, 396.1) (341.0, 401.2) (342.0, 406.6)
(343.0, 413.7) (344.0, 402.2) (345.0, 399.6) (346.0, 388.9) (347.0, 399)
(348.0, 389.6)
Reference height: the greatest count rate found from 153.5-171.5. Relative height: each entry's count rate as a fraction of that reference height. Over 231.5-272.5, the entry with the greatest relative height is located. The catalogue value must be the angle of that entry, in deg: 252.0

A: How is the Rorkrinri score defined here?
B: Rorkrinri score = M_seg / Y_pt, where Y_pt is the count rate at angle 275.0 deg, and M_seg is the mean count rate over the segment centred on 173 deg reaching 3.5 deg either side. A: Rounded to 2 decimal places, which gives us 1.30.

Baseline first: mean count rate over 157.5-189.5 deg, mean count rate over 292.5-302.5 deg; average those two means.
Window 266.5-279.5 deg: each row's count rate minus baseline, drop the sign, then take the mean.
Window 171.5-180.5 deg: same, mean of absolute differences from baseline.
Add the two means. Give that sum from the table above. 109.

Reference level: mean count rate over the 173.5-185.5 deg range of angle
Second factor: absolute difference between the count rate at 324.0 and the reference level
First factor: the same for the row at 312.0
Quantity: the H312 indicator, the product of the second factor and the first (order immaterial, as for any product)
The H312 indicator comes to 6379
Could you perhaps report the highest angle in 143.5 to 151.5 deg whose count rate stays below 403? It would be 144.0 deg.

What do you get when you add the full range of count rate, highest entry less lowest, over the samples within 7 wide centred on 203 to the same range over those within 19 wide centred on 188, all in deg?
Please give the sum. 102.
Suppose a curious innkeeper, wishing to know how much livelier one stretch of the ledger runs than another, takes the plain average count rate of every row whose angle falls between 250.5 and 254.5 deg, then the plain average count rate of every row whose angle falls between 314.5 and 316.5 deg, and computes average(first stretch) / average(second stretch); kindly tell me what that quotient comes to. 1.05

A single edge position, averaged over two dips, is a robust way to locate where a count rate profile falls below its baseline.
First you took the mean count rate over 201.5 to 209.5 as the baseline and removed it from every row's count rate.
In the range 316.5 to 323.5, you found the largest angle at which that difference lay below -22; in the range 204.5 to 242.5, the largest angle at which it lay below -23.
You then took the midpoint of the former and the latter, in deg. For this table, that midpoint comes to 282.5 deg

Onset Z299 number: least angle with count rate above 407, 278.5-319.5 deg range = 280.0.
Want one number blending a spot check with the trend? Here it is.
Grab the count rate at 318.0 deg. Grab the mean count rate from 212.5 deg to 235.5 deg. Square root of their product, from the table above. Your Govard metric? 394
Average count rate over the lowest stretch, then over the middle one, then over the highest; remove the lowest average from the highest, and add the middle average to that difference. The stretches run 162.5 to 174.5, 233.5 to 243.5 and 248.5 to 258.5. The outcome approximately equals 287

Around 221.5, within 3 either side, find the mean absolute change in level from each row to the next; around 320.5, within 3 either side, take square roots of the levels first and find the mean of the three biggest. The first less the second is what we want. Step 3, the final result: -11.1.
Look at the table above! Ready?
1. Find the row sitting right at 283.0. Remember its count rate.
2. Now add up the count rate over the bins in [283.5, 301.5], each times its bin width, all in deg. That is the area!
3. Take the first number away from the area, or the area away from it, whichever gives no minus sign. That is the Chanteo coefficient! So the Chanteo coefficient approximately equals 6740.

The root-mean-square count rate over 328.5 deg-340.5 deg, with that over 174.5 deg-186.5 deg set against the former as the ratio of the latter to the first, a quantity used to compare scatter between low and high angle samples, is 1.171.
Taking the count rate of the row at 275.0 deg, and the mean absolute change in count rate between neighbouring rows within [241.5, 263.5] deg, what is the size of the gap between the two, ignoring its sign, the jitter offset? 396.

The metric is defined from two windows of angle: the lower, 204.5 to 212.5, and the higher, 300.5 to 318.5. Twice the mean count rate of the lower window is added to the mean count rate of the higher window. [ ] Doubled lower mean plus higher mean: 1225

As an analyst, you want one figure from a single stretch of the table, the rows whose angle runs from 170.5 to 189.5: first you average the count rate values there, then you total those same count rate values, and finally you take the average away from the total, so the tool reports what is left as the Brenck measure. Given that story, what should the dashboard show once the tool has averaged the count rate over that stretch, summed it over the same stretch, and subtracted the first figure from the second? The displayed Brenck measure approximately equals 8510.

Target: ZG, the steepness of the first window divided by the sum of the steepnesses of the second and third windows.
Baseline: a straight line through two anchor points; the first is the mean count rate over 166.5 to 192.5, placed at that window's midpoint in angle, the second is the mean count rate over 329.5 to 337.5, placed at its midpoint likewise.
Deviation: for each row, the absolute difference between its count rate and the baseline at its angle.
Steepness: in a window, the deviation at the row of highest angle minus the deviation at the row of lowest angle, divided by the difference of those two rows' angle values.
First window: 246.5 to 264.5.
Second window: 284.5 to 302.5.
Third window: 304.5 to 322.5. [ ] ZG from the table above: -2.5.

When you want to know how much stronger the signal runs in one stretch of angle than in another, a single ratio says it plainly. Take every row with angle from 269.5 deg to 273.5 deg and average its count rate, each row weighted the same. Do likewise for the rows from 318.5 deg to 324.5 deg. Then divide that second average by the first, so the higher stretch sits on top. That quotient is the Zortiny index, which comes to 1.00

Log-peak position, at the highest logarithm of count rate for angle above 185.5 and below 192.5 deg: 187.0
